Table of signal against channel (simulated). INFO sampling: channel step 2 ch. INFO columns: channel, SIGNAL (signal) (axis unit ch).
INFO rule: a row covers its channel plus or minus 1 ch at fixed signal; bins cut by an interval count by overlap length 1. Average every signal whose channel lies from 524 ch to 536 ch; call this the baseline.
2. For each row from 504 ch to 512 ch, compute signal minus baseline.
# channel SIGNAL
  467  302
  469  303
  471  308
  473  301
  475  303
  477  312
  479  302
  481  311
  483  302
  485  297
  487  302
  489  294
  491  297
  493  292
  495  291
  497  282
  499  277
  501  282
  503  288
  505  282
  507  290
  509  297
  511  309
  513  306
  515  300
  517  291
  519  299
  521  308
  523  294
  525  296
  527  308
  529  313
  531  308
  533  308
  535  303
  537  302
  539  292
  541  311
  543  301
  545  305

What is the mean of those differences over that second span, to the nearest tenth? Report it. -11.5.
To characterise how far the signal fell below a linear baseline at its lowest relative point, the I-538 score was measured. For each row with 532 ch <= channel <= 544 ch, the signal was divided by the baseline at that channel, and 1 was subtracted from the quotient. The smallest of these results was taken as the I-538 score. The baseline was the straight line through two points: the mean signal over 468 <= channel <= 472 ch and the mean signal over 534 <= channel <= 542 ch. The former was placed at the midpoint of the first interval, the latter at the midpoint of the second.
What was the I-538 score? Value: -0.03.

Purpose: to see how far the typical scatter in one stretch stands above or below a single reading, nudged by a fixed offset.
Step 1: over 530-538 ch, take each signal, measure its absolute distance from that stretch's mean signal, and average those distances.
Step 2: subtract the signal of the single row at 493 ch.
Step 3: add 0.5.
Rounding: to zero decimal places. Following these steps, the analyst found -289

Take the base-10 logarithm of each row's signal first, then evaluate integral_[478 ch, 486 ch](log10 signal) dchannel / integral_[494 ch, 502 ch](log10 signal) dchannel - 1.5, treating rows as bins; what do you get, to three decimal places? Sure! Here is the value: -0.488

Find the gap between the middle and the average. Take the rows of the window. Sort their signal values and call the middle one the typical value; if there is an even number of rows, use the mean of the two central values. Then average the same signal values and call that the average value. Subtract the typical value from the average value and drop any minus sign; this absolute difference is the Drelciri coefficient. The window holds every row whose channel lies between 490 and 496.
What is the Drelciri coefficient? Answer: 1.3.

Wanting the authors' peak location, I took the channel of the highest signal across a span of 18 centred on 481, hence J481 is 477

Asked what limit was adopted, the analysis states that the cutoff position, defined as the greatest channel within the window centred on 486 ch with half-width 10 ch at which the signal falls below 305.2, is 495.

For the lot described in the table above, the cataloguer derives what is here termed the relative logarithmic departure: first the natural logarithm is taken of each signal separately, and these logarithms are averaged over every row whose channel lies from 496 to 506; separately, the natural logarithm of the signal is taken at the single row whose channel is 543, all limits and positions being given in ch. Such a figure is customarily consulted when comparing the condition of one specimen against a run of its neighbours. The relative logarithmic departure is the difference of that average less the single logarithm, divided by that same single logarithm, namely -0.011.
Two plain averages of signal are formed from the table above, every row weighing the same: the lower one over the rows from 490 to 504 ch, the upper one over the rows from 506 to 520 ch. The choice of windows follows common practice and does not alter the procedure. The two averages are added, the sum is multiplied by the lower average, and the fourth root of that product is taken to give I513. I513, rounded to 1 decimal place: 20.2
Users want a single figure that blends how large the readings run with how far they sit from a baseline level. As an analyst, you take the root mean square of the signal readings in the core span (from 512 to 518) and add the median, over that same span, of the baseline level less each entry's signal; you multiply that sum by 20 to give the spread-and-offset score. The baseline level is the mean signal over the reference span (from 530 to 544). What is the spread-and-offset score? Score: 6053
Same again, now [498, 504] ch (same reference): 6079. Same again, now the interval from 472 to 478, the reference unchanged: 6119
